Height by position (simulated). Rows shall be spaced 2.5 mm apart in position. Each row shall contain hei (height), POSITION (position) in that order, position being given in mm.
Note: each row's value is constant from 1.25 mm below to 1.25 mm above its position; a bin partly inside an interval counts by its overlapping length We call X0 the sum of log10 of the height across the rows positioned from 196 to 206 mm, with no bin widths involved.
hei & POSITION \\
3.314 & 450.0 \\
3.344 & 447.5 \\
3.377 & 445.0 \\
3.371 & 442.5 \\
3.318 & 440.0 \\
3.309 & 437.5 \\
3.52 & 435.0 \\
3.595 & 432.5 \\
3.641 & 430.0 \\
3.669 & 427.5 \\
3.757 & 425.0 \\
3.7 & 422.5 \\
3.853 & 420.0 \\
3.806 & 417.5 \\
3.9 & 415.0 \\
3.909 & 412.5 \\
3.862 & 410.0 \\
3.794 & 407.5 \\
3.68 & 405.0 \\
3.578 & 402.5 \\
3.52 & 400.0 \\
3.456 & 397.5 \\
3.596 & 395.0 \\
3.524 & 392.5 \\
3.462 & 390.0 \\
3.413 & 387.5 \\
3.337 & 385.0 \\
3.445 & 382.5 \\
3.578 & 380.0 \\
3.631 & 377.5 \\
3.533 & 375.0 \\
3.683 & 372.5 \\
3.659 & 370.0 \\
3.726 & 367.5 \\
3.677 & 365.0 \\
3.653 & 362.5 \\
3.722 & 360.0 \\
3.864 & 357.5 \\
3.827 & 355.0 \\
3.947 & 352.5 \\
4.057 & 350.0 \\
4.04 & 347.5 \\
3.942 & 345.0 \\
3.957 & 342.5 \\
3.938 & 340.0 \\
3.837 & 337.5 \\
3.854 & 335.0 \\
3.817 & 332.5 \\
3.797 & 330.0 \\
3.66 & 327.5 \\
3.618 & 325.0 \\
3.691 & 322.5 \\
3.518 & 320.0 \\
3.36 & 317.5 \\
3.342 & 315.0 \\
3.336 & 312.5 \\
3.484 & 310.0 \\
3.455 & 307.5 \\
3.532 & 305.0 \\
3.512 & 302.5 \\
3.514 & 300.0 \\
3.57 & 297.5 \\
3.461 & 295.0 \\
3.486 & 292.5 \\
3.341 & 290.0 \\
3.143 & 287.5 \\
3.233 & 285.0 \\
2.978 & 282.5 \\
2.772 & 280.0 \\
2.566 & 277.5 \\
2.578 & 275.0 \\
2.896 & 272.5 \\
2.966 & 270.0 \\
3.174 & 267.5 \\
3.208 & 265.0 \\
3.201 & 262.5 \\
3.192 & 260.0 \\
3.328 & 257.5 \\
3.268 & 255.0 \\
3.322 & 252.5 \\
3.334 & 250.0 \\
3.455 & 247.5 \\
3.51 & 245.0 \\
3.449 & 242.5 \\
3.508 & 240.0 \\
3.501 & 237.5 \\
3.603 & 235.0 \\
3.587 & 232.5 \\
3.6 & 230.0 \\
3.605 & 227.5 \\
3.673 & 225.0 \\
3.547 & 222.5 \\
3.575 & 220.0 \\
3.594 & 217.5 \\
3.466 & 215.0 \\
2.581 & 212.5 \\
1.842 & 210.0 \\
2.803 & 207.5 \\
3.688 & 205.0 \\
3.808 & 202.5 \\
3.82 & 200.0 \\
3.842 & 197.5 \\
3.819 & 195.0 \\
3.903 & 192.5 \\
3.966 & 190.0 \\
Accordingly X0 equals 2.31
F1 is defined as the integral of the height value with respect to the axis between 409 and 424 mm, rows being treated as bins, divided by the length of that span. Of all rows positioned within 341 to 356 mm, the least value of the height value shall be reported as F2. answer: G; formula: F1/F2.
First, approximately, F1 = 3.8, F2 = 3.827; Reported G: 1.00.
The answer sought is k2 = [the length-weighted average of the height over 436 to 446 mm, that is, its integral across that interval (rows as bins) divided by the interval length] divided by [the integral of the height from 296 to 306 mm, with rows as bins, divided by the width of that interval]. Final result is 0.95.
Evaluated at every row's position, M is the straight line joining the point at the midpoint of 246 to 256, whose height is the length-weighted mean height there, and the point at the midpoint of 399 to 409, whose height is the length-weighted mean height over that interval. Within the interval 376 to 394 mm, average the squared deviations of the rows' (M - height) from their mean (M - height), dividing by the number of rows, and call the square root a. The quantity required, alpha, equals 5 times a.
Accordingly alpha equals 0.49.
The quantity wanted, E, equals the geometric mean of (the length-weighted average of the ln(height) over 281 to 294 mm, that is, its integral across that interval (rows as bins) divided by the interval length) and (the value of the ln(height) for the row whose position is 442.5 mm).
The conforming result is 1.19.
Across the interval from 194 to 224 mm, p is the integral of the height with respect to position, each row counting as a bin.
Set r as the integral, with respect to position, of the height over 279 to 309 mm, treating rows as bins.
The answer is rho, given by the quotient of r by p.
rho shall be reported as 0.99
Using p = 101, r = 100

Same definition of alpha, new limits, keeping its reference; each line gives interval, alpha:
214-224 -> 0.23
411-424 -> 0.41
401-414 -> 0.57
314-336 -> 0.83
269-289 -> 1.11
